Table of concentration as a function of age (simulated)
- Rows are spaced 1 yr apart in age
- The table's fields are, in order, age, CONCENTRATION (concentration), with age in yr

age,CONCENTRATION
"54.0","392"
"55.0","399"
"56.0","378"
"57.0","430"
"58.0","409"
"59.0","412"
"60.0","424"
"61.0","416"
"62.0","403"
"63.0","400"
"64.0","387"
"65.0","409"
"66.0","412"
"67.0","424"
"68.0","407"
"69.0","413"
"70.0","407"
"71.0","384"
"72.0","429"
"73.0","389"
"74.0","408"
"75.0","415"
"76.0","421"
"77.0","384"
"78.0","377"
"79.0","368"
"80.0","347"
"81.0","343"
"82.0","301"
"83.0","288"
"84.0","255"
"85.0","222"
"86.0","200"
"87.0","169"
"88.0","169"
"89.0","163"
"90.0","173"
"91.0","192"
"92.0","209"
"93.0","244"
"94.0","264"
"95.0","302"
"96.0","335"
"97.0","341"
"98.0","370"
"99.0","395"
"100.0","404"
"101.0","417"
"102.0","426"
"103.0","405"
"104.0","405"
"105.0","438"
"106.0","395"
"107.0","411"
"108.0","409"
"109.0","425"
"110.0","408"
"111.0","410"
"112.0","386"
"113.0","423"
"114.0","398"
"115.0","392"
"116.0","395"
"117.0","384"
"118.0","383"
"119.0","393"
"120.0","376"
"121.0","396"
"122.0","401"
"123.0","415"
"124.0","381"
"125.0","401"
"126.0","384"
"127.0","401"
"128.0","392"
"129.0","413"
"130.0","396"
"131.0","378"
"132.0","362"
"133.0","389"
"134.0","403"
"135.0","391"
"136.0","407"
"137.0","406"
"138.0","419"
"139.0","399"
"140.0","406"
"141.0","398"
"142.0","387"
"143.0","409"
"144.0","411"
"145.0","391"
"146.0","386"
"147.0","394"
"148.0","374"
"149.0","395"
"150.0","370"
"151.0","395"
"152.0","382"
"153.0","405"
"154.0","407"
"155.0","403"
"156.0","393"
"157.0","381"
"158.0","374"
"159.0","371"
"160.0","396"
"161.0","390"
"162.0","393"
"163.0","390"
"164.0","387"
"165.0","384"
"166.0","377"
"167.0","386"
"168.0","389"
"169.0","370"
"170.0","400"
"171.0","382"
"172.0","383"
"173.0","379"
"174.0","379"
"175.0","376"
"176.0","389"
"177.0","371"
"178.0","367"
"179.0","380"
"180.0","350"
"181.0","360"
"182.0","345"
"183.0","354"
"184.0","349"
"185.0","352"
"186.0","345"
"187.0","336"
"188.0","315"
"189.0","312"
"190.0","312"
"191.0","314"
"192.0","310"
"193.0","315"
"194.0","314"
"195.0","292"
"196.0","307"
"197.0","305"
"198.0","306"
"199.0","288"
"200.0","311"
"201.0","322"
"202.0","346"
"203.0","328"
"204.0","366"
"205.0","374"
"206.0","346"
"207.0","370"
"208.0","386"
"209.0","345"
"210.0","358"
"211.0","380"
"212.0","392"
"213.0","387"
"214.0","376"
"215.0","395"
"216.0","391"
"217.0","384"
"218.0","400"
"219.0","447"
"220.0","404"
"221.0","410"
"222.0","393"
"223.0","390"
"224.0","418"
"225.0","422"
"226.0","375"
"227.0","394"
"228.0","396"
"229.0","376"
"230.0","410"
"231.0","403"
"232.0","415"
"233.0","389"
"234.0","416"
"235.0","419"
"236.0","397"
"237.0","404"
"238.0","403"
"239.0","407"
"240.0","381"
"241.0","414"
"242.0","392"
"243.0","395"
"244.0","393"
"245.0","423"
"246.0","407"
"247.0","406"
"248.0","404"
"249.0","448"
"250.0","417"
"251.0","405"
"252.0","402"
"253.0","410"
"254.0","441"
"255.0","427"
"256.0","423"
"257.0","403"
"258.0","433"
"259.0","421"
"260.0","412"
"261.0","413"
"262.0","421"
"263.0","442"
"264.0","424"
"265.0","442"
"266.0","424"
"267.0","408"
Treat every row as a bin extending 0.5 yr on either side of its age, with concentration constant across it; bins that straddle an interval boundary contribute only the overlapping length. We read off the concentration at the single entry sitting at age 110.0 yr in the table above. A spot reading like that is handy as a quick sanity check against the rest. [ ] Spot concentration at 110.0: 408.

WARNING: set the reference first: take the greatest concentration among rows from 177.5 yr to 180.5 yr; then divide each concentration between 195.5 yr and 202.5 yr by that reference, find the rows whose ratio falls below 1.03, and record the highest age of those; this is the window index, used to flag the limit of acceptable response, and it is 202.0 yr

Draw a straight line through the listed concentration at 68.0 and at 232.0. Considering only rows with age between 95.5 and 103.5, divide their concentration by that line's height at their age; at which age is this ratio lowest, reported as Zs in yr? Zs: 96.0 yr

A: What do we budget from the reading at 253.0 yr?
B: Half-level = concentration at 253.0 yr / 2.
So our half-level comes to 205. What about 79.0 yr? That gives 184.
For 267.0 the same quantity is 204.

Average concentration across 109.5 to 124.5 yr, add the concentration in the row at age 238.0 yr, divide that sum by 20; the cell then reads 40.0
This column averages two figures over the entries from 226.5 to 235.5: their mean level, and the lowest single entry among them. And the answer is 389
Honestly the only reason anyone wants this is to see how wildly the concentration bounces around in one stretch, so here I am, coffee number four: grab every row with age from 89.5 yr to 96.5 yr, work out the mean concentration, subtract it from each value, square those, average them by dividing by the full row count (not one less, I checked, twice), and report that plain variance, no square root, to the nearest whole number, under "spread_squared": 3000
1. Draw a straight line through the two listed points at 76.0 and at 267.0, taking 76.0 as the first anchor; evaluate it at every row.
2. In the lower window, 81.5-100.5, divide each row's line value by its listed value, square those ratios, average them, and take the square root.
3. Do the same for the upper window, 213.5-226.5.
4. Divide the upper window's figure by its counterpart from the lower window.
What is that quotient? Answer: 0.57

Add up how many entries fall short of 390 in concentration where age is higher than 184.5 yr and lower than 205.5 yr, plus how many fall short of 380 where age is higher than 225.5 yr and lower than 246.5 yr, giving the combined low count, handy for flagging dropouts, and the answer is 23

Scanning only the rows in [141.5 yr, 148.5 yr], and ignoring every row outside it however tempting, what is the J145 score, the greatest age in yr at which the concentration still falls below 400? 148.0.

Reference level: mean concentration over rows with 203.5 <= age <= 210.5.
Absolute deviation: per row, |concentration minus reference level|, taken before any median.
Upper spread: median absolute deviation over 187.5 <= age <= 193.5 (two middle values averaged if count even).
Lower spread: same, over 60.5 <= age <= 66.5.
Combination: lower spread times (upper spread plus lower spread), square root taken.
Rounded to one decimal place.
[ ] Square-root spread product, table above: 62.8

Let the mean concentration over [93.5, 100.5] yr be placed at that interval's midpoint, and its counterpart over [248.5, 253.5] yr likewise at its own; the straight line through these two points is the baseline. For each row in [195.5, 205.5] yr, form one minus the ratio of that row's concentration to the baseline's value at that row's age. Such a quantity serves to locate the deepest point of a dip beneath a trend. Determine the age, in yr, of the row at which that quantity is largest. 199.0 yr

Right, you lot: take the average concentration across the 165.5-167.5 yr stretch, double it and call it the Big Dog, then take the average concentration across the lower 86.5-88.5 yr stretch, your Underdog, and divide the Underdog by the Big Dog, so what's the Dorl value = 0.22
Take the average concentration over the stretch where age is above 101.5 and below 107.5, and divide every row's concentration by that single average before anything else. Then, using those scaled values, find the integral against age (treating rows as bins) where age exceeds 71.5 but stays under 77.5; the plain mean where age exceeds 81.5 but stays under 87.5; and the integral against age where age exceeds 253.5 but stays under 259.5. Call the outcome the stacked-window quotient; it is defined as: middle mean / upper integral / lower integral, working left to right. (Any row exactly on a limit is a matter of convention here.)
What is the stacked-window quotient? 0.016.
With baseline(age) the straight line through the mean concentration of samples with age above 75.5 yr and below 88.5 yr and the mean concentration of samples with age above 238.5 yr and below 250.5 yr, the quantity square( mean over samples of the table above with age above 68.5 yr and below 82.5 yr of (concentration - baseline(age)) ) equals 8739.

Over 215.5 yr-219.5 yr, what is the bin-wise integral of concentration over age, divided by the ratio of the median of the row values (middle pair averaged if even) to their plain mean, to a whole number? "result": 1663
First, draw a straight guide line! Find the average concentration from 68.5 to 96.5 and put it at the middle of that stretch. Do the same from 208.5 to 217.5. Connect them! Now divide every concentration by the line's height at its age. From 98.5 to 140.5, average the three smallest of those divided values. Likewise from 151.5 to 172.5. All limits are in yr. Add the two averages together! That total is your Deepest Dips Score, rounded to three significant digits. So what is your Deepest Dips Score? 2.18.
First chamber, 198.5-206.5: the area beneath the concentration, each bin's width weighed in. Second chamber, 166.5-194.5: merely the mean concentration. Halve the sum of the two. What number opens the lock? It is 1518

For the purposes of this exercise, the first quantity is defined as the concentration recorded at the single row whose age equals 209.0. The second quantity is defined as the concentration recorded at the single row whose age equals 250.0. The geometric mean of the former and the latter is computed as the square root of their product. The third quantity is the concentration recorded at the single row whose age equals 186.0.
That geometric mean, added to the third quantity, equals 724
